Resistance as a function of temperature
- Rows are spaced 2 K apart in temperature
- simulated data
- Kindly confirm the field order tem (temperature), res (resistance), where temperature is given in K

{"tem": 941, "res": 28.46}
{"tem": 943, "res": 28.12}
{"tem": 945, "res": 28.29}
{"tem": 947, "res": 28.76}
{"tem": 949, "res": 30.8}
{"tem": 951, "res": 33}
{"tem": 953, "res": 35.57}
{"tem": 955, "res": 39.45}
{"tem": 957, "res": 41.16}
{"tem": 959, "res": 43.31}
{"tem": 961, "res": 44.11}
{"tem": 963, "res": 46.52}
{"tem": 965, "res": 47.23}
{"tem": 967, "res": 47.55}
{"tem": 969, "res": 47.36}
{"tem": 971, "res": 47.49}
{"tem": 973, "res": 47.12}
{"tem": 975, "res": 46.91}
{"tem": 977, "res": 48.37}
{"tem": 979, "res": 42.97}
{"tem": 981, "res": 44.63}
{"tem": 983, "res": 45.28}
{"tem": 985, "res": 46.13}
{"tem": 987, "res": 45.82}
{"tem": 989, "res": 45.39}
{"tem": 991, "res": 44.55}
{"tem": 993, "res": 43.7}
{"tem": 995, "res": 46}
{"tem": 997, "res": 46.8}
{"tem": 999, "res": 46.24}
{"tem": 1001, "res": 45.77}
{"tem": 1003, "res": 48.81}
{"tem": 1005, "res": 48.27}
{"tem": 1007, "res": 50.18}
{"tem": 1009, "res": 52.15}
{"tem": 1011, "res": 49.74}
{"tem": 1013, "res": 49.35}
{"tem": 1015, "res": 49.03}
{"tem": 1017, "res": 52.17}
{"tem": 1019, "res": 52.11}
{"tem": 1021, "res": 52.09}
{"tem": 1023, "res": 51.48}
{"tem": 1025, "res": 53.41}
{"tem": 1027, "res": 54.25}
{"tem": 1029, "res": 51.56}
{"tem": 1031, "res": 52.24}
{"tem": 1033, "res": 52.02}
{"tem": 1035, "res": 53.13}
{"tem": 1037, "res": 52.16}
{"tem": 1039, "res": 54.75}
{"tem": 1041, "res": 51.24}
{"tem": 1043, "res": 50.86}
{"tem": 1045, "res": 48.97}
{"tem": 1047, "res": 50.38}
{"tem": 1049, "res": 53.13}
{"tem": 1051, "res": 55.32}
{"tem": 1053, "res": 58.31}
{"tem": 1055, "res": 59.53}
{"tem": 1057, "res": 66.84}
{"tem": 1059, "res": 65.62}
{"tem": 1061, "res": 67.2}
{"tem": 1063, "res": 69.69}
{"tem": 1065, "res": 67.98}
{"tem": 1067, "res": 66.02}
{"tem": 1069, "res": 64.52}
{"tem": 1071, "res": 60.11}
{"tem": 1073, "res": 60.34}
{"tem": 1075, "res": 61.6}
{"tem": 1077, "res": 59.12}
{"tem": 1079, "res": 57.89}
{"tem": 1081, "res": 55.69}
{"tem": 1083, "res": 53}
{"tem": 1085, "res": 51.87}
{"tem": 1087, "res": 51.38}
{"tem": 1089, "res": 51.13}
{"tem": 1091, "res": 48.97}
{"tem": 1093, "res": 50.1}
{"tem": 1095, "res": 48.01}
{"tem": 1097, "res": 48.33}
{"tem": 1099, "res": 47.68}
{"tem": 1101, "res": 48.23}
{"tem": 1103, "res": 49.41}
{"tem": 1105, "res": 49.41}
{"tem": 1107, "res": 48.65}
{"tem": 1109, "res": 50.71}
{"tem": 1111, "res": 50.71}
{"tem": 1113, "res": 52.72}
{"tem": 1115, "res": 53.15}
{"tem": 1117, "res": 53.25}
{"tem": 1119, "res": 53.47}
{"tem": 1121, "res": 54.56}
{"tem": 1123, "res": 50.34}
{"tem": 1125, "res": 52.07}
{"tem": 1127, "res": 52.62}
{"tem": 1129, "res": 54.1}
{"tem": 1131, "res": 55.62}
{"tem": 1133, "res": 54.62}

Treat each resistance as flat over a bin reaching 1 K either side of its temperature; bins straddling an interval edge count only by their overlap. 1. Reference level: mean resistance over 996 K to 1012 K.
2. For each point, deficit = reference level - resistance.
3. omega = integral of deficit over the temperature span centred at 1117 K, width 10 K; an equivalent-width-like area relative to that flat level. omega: -49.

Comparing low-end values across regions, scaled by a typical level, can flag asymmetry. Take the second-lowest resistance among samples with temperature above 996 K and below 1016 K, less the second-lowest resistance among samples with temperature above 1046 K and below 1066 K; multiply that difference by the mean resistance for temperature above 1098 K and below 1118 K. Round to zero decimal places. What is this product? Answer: -347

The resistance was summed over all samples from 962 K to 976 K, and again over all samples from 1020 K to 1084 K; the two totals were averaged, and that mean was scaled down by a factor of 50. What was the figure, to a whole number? 22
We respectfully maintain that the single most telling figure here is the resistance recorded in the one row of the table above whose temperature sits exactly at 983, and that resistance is 45.28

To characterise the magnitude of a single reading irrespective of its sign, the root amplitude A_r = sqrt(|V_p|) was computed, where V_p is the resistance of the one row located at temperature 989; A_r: 6.7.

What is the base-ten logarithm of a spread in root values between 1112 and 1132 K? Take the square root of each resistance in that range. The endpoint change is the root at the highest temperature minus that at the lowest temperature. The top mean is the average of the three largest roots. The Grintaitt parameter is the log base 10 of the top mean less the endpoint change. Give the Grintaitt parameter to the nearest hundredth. 0.86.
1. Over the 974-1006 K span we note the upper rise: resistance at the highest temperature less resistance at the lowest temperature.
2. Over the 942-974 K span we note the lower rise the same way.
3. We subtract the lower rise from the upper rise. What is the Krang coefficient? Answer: -18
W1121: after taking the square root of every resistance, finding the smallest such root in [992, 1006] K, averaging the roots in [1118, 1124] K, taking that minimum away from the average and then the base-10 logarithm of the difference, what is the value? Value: -0.18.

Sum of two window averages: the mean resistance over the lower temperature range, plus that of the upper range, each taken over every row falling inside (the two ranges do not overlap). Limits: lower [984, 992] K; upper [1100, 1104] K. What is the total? 94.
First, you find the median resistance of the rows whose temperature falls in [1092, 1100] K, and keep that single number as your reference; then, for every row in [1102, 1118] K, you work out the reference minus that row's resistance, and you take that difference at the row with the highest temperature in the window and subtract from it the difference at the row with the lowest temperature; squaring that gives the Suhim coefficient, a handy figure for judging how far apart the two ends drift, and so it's 15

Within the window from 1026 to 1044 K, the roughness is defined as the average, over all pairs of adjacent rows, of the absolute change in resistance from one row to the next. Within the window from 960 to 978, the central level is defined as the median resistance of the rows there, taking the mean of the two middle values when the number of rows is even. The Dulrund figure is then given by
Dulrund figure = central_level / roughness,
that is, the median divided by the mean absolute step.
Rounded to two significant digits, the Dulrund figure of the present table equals 31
